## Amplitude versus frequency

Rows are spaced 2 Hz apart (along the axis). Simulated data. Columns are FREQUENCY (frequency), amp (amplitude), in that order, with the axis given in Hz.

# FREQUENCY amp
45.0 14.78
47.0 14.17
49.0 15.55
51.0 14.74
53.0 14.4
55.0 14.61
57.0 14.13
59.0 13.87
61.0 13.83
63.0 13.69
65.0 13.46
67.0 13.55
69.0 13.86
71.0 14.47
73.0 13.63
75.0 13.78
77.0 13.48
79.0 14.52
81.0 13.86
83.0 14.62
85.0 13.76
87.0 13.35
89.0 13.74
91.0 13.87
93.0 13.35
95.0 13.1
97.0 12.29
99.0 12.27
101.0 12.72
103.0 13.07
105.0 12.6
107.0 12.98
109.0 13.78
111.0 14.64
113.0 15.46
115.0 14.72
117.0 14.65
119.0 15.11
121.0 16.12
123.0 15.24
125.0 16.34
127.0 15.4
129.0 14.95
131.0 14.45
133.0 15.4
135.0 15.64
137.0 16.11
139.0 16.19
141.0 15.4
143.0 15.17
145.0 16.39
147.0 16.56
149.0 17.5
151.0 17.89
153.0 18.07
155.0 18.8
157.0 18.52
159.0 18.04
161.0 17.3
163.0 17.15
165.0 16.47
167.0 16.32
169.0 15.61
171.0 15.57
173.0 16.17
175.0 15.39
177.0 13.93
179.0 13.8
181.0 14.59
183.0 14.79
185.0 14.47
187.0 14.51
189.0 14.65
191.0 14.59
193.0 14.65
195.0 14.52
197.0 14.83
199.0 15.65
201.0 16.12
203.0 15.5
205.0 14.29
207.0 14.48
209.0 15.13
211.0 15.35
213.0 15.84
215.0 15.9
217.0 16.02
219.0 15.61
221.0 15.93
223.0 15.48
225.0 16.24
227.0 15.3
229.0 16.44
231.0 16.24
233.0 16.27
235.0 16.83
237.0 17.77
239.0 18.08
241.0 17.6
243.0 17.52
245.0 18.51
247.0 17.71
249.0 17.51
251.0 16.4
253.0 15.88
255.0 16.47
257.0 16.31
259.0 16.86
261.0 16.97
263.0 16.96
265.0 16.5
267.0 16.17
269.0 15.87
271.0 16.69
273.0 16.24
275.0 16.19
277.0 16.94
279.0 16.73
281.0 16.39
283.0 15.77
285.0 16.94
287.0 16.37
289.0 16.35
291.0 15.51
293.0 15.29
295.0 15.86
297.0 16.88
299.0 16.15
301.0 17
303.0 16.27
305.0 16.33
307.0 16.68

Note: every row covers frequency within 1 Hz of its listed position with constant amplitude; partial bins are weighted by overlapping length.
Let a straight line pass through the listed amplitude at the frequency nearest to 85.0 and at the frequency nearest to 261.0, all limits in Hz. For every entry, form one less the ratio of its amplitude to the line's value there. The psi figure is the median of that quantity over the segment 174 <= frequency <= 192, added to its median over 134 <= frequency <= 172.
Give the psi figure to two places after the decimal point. -0.03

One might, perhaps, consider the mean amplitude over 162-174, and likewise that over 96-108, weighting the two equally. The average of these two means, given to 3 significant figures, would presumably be 14.4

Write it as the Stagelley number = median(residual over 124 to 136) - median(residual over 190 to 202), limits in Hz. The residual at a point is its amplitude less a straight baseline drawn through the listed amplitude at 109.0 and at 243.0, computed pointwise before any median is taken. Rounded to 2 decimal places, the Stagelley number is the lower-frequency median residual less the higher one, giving 2.47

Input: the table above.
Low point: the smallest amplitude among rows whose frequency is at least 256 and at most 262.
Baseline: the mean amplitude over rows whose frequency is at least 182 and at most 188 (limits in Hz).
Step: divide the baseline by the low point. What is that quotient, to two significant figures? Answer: 0.89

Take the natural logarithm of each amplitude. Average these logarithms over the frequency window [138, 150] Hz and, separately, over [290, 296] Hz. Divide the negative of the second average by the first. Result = -0.986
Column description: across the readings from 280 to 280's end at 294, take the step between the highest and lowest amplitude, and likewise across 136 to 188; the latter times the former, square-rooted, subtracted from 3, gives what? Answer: 0.13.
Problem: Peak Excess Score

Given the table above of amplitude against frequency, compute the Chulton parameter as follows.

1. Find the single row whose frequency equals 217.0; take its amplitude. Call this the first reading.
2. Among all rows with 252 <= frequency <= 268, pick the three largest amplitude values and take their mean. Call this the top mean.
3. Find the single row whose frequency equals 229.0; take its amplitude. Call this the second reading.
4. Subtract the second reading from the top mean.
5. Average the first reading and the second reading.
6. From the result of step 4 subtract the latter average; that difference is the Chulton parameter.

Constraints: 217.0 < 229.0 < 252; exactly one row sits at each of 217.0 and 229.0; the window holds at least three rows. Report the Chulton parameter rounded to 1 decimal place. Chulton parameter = -15.7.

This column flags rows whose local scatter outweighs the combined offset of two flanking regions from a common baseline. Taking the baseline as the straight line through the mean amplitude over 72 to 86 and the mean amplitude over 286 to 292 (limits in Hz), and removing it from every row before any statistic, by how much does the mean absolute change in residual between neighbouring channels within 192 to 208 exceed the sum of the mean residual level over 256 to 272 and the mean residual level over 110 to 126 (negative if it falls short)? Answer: -1.1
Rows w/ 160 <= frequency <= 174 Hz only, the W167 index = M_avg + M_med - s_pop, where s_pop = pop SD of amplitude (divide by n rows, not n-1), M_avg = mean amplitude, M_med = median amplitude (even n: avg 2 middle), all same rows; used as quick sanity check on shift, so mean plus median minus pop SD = 32.1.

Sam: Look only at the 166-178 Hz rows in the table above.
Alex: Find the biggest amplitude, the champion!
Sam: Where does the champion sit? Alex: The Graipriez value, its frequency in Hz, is 167.0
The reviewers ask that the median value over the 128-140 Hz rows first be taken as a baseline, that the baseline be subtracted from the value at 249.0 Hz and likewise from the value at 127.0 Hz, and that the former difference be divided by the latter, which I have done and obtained -16.6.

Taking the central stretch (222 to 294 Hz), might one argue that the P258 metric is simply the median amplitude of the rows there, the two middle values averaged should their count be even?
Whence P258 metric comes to 16.4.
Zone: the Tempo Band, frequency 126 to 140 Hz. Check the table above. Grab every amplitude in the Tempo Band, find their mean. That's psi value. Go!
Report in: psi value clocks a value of 15.4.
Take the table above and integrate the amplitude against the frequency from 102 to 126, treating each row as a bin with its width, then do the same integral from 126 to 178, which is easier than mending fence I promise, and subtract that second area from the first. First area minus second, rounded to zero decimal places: -499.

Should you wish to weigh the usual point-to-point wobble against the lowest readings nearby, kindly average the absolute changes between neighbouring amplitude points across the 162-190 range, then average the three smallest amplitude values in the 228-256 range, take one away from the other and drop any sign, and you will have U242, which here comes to 15.7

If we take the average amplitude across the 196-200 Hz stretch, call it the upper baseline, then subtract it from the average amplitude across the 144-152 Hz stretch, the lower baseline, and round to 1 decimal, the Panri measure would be 1.8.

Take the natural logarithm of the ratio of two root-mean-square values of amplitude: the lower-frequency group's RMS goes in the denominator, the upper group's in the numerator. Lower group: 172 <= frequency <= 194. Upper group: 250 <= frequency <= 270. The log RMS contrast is 0.11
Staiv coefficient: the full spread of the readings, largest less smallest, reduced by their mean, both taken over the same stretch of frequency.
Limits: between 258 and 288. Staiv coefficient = -15.3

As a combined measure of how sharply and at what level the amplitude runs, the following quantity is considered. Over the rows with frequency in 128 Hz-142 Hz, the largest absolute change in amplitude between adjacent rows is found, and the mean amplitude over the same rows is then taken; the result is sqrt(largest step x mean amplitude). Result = 3.83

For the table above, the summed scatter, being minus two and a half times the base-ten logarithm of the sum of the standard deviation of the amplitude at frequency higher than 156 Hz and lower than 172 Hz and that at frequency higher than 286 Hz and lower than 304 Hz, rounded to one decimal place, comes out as -0.5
